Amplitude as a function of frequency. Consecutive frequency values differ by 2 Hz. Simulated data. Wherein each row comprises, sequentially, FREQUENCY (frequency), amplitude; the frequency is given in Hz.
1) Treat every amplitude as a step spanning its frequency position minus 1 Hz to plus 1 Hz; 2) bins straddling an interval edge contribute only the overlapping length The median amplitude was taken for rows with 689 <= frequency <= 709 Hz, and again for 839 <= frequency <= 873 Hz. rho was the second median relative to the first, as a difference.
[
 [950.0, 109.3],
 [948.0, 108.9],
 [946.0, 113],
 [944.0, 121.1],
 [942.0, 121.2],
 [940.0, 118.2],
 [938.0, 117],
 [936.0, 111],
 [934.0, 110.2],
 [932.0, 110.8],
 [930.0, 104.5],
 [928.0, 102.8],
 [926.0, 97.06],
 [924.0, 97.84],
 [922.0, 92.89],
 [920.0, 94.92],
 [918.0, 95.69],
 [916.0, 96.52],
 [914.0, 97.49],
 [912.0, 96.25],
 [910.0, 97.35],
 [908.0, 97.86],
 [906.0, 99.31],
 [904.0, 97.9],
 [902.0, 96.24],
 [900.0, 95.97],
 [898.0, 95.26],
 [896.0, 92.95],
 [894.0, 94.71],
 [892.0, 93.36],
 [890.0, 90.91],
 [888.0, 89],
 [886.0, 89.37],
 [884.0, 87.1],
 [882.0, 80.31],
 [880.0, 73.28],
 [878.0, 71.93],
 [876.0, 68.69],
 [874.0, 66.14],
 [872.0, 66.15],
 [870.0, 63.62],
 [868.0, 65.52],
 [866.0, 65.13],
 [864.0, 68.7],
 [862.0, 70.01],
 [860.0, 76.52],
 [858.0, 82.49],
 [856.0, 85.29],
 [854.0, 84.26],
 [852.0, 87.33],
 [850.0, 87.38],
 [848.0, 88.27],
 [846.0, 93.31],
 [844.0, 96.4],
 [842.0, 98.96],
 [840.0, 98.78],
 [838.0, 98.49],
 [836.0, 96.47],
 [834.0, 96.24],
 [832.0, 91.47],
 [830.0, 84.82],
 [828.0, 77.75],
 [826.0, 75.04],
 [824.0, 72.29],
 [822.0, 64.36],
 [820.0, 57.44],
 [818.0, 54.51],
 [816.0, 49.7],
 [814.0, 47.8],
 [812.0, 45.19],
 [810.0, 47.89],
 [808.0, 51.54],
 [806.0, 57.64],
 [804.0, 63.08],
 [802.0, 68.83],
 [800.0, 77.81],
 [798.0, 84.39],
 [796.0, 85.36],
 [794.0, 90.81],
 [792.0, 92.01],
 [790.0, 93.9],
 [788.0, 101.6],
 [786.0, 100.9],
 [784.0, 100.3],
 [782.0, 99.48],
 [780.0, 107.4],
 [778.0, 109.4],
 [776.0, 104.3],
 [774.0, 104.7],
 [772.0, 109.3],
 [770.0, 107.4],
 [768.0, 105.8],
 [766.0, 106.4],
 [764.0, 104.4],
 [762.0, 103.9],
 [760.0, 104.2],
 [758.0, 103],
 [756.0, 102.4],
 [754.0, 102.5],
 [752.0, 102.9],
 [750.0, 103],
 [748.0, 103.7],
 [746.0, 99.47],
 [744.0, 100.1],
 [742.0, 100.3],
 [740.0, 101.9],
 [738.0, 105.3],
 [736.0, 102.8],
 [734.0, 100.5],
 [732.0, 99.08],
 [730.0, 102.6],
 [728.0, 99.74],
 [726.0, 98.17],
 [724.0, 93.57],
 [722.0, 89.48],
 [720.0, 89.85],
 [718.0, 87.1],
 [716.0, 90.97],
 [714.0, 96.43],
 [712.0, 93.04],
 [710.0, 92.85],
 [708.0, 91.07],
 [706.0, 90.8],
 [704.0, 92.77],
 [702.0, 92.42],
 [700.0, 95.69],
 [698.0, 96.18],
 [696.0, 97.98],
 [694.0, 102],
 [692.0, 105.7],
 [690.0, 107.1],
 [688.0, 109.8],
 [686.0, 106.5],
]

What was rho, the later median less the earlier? -12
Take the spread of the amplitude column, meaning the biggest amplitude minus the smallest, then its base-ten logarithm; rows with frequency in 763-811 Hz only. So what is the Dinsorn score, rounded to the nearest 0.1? 1.8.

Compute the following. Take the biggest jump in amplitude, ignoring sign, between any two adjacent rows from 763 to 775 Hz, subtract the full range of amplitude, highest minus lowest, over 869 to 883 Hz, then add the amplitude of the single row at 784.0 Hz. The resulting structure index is 88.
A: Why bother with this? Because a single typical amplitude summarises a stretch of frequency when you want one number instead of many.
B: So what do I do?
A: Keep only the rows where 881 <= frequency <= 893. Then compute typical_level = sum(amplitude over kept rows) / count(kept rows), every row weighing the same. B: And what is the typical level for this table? 88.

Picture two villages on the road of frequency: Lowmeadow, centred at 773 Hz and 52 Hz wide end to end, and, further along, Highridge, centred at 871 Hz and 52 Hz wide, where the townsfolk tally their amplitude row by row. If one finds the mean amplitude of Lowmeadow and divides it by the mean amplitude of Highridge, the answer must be 1.27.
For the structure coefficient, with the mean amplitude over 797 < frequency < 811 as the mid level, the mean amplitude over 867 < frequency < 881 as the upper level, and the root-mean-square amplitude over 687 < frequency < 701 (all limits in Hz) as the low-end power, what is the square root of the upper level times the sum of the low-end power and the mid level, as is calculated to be 106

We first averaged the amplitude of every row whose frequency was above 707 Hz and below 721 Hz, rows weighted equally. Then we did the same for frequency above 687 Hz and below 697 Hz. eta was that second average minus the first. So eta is 13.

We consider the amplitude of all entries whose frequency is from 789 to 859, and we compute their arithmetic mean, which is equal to 78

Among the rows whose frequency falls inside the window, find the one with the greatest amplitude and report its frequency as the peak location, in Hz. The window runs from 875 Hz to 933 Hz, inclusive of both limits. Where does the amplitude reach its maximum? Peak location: 932.0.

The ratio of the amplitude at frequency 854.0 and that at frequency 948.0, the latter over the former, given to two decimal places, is 1.29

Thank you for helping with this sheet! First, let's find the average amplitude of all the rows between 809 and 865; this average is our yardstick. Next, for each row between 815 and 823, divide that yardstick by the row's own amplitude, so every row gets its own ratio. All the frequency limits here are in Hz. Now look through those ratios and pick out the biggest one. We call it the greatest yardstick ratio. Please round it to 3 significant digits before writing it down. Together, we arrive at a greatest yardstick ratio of 1.56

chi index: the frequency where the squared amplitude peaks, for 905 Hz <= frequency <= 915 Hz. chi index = 906.0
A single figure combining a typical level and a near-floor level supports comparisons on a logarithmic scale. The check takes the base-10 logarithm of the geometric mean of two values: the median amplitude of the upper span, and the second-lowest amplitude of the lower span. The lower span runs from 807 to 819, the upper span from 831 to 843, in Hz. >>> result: 1.83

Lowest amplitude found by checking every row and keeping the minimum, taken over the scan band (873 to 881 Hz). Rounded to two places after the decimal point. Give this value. 66.14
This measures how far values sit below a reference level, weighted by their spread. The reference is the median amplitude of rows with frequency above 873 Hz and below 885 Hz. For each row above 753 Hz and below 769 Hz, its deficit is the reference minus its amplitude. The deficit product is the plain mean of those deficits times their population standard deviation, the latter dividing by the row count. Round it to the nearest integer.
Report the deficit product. -43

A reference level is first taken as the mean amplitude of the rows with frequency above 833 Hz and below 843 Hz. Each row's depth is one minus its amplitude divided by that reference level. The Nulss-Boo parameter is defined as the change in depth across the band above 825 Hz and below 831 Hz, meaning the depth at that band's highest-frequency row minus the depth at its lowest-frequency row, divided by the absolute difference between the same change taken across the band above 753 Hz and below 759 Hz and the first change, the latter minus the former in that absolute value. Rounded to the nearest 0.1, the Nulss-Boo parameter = -1.1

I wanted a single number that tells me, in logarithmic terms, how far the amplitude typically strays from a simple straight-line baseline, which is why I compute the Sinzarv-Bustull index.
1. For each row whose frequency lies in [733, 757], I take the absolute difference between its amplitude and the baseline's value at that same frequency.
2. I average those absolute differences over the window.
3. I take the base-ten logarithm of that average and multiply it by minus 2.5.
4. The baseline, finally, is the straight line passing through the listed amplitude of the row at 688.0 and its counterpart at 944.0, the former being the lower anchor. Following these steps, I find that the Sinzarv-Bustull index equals -2.5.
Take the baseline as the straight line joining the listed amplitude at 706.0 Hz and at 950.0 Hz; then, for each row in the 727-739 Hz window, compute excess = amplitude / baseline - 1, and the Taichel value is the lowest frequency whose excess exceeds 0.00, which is 728.0 Hz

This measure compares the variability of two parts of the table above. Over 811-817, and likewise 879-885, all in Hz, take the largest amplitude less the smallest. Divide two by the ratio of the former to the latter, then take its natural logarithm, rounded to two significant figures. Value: 1.8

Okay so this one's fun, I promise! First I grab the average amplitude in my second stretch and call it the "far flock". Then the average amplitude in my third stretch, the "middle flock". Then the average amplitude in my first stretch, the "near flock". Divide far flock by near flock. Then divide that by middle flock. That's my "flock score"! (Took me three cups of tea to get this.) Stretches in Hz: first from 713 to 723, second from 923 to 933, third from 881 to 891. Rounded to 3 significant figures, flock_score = 0.0129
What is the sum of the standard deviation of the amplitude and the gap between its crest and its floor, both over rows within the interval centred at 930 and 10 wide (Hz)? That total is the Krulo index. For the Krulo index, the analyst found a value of 19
